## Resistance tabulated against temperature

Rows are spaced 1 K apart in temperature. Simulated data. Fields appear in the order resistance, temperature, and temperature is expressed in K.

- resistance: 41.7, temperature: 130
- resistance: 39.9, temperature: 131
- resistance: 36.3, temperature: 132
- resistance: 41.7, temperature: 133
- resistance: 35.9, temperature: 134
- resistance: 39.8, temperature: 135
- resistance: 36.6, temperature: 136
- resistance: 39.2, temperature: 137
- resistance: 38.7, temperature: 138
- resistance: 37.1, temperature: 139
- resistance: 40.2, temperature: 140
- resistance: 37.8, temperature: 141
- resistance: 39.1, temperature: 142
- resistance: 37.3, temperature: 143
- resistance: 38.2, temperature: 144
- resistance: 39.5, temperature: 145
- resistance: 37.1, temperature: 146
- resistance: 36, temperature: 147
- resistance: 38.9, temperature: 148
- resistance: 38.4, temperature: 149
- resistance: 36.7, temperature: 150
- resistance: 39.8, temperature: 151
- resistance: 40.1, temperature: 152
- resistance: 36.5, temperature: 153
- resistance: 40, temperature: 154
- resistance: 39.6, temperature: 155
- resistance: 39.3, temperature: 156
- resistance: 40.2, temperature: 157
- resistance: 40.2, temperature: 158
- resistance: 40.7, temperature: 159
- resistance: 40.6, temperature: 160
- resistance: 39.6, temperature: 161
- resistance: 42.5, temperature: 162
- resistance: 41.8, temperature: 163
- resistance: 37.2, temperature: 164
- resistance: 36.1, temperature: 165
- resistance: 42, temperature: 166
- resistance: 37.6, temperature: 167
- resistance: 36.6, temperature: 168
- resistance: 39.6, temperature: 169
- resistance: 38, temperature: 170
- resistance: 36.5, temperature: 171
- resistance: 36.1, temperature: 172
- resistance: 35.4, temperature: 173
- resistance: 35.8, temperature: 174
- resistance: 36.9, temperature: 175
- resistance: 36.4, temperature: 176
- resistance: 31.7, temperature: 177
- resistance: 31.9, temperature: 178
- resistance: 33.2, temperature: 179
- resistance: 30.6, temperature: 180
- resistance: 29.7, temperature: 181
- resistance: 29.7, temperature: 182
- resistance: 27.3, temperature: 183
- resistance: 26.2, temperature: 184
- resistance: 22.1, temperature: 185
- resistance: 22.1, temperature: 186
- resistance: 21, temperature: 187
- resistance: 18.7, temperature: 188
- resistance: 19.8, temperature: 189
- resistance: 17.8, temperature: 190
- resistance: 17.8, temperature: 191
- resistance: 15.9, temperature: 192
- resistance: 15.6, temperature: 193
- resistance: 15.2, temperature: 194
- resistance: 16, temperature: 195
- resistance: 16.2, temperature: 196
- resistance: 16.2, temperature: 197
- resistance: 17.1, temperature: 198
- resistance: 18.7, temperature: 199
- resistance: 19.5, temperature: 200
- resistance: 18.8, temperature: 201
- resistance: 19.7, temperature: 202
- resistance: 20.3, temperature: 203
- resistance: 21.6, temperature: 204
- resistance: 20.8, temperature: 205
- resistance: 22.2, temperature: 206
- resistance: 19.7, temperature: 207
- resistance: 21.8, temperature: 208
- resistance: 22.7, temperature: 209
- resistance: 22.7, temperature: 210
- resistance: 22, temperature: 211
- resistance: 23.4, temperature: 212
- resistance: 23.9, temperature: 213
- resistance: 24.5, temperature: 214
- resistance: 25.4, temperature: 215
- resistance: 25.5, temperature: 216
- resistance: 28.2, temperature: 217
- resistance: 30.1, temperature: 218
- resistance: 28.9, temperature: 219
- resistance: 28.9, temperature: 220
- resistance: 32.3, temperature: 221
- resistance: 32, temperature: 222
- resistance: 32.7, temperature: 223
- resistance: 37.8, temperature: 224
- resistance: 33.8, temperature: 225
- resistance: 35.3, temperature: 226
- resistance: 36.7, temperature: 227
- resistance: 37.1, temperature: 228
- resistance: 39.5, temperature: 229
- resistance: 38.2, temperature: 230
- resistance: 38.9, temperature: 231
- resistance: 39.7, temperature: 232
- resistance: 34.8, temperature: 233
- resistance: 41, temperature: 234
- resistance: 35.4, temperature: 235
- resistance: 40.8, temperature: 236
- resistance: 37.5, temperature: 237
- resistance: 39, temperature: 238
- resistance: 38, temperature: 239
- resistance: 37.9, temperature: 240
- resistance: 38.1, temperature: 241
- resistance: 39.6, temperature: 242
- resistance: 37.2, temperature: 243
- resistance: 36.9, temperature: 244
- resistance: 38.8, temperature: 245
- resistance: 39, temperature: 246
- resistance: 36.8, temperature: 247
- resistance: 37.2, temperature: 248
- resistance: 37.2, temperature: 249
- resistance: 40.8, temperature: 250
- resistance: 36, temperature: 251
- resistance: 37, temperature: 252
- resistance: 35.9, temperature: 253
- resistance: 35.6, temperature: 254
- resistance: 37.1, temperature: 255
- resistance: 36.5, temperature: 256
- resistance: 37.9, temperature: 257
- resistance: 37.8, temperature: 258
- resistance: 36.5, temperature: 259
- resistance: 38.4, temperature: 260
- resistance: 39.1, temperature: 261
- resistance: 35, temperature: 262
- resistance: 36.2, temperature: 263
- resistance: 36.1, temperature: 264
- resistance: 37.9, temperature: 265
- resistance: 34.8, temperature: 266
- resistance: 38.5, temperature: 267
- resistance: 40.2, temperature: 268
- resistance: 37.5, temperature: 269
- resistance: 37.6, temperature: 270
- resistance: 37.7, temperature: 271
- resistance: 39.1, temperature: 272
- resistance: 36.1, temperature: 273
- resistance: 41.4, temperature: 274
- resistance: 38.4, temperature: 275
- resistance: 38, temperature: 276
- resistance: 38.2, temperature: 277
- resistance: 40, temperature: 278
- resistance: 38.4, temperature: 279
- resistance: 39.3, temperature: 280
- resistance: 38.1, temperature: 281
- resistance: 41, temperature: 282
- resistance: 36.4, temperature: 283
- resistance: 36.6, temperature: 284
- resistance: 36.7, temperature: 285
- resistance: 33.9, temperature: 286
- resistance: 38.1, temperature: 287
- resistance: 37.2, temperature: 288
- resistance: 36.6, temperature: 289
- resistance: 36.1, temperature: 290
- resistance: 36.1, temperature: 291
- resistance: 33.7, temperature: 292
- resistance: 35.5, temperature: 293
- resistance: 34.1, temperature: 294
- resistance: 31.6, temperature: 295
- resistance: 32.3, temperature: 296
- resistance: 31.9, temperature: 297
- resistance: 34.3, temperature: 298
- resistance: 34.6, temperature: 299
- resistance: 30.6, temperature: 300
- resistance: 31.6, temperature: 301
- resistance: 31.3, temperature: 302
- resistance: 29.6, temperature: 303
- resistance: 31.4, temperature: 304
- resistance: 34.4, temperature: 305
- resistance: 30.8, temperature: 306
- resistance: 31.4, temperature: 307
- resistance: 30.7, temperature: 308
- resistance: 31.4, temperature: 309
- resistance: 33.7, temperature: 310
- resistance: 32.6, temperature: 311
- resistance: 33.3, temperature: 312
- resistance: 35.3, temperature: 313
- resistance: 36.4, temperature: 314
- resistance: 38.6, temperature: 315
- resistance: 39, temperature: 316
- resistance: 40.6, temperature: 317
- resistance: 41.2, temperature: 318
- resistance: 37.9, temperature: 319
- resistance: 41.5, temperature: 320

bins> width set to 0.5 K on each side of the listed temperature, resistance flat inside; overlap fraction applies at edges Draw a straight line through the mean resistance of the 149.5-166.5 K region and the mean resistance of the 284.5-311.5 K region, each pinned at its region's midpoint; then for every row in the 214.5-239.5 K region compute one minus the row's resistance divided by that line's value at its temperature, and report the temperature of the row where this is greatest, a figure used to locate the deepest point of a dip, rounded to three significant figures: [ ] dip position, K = 215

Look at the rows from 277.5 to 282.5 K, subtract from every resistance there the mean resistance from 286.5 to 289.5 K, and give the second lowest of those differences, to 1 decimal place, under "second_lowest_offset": 1.1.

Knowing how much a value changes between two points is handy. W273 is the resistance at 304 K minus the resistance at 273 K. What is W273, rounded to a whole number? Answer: -5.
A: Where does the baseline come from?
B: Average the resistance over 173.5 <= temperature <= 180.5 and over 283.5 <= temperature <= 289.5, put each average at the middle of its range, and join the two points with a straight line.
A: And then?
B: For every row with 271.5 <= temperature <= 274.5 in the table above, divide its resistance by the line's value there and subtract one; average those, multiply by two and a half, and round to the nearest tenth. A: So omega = 0.2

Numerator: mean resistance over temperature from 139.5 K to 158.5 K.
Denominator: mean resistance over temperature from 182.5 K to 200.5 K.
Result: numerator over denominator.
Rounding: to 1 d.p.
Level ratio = 2.0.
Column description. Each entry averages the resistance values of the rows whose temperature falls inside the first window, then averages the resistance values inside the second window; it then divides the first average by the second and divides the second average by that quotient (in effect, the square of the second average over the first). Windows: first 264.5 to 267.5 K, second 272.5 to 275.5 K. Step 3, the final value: 40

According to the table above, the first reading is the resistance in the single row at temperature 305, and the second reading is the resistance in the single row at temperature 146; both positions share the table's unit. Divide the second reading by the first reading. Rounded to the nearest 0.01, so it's 1.08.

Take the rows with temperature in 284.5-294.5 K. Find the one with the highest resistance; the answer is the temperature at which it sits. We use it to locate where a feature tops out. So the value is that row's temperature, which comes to 287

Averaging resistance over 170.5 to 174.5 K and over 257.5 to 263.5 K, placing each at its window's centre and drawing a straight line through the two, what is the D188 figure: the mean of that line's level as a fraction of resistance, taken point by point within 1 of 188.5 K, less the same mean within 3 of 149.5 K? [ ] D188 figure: 0.9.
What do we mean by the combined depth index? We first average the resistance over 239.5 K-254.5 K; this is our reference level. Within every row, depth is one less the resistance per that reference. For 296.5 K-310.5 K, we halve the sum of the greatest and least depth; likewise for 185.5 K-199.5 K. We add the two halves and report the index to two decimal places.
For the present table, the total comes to 0.65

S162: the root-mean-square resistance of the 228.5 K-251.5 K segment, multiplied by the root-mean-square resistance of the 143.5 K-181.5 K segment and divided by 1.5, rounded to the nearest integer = 960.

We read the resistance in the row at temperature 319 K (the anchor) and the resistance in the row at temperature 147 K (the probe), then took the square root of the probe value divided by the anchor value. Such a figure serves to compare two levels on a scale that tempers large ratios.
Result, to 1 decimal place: 1.0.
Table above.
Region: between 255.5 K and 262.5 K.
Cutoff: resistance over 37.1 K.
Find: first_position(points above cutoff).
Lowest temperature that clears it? 257 K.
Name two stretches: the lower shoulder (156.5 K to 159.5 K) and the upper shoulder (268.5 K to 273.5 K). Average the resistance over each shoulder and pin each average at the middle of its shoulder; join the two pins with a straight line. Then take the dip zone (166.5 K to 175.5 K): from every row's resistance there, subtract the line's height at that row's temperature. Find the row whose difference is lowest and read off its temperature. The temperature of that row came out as 173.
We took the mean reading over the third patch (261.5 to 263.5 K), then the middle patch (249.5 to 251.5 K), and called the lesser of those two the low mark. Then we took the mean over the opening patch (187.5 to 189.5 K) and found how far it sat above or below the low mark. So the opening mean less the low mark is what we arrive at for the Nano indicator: -16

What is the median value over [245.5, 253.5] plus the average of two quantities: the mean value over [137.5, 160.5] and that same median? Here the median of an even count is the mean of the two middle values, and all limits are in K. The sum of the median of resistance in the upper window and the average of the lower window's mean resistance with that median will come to 75.0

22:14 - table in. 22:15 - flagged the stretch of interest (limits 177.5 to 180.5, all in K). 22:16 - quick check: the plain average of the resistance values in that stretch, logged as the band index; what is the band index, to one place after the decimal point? 31.9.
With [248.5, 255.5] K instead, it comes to 37.1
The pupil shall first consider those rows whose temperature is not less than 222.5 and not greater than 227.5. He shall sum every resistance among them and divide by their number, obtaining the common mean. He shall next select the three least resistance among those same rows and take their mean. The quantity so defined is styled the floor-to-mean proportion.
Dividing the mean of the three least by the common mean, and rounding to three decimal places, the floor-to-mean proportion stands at 0.962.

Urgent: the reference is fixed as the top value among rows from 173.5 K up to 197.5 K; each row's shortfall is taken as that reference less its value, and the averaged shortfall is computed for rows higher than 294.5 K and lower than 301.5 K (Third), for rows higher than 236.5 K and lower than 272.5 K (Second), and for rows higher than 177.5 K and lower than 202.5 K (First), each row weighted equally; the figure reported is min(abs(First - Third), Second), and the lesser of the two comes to -0.67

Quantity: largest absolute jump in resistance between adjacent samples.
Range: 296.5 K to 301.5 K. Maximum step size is 4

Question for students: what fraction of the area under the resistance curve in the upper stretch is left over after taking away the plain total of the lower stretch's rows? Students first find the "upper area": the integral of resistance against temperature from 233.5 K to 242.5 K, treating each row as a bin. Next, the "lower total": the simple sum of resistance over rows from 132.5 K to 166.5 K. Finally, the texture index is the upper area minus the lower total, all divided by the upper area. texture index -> -3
